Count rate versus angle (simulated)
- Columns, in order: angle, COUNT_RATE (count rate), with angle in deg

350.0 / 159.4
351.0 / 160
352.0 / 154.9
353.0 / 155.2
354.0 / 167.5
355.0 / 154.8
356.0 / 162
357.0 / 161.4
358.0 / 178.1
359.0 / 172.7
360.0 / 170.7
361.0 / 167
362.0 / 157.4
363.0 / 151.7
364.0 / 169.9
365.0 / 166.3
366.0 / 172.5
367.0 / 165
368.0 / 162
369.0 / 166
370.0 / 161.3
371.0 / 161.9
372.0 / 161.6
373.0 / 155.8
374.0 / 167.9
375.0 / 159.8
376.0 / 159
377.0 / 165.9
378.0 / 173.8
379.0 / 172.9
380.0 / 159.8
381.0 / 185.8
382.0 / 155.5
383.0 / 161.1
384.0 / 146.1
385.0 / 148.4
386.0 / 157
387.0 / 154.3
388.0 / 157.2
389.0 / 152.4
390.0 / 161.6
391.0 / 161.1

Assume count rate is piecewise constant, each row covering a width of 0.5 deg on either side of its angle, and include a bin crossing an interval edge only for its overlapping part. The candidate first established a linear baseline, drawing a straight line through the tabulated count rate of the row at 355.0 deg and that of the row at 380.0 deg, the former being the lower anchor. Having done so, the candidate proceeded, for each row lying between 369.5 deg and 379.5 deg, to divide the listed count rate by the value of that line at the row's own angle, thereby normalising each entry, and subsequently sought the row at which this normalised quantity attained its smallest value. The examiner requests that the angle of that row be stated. 373.0 deg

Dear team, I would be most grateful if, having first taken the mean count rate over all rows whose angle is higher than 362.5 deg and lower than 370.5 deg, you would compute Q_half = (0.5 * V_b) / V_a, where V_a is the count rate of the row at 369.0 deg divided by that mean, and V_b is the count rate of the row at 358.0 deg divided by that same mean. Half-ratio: 0.536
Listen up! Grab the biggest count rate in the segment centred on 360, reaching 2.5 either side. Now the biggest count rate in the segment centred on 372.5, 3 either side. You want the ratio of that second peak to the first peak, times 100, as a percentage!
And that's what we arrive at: 94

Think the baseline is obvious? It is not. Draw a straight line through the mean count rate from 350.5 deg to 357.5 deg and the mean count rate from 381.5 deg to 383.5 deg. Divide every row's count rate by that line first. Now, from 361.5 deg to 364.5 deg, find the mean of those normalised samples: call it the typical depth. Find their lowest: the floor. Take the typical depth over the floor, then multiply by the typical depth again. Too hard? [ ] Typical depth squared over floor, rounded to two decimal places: 1.06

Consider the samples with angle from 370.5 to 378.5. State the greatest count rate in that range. 173.8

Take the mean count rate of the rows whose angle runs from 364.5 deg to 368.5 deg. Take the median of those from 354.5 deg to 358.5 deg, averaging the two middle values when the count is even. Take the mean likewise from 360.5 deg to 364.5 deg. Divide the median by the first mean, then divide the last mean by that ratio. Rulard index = 166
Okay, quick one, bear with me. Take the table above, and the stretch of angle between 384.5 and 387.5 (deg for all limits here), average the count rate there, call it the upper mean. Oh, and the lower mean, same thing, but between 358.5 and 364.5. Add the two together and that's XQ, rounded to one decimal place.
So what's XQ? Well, 318.1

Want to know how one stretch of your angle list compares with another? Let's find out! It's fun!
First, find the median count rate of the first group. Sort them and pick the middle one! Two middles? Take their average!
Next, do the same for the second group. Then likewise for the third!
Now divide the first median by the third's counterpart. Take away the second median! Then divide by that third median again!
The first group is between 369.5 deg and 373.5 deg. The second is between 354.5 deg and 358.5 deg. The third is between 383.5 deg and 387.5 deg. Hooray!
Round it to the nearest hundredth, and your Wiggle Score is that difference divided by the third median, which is -1.06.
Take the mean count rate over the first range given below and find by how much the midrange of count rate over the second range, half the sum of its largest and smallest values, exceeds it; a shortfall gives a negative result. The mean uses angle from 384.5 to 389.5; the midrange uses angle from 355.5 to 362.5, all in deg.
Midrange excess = 14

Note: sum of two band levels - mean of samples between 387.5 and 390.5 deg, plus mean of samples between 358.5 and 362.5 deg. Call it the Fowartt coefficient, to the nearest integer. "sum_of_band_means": 324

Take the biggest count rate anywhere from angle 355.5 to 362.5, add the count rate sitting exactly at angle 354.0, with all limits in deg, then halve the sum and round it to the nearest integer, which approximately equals 173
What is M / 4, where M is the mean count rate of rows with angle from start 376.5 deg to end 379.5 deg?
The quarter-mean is 43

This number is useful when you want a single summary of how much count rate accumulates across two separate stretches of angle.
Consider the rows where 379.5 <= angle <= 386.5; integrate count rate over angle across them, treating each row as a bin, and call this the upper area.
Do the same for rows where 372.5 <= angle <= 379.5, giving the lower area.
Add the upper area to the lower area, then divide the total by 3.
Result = 756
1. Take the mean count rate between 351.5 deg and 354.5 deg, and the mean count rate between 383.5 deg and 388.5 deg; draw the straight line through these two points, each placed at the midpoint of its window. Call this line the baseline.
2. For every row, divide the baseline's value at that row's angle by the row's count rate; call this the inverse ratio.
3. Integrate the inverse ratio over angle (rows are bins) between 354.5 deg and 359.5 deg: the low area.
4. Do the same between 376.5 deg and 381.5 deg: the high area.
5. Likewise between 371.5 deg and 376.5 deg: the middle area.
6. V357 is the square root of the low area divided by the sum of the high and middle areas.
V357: 0.717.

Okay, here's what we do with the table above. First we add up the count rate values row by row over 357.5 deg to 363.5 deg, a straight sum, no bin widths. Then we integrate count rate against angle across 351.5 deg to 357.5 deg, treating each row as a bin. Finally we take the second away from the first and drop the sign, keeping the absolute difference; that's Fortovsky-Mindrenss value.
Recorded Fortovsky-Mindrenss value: 42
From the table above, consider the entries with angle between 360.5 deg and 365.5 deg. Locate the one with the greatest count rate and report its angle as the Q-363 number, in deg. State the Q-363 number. 364.0 deg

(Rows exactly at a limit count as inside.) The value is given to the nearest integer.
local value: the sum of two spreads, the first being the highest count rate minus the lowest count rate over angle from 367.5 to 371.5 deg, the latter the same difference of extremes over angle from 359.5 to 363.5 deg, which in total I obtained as 24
